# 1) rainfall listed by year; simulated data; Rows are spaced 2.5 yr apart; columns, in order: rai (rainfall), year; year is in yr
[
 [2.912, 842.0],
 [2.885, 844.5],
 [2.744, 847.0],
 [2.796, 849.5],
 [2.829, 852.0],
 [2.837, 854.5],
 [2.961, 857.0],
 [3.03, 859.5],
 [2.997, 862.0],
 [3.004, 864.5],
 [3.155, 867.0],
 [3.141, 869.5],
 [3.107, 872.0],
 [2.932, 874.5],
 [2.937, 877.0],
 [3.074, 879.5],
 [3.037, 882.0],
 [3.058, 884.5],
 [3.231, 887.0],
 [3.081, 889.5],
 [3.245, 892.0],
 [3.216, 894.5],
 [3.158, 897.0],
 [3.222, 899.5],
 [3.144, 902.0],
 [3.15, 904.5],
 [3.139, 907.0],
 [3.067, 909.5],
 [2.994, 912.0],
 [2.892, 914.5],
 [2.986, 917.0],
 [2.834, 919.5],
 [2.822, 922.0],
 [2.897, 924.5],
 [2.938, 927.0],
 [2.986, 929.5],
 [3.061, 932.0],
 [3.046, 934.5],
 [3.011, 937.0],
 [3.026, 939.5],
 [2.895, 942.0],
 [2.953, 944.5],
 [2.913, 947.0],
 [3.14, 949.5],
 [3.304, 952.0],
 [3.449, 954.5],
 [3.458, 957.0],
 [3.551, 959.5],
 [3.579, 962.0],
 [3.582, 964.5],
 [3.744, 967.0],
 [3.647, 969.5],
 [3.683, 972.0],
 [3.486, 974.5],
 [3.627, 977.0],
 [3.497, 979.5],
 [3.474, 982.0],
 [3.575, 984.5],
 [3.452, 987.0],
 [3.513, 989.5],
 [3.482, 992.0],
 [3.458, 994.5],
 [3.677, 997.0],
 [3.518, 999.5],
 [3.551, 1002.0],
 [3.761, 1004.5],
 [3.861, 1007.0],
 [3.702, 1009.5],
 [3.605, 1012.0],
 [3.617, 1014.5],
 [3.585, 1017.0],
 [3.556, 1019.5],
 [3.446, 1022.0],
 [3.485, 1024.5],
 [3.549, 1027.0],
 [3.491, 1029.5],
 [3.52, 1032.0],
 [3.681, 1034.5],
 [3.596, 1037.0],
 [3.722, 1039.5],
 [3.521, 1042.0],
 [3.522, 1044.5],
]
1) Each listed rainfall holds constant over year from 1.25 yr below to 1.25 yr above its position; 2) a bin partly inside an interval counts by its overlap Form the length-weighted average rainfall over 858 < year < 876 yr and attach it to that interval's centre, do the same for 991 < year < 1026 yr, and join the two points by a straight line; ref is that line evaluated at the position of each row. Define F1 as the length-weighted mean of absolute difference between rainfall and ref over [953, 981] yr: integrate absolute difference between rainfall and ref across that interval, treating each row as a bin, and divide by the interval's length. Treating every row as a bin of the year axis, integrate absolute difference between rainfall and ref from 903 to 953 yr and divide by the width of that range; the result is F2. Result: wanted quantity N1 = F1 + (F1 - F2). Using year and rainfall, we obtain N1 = -0.01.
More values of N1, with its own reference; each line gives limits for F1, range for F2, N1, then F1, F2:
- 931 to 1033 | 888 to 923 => 0.14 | 0.15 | 0.16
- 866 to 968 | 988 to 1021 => 0.29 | 0.19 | 0.08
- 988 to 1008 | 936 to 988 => 0.01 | 0.09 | 0.18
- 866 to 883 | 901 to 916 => 0.03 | 0.09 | 0.15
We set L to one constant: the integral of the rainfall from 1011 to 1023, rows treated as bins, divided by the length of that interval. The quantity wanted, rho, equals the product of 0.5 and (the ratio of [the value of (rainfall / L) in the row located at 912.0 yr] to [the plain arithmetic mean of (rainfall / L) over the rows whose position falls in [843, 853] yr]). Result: 0.53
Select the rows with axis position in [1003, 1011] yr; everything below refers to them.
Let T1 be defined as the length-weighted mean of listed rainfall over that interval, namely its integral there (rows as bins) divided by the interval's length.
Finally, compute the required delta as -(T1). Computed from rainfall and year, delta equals -3.8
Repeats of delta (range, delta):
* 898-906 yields -3.2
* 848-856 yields -2.8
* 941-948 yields -2.9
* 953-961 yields -3.5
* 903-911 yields -3.1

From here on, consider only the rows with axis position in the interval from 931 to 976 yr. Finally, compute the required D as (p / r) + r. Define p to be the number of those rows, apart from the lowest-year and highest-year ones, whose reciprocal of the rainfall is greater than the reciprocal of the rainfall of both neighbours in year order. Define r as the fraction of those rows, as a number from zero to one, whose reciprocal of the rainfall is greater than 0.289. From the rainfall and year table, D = 7.2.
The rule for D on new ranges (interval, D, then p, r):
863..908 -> 6.0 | 5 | 1.00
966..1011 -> 54.1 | 6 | 0.11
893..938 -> 5.0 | 4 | 1.00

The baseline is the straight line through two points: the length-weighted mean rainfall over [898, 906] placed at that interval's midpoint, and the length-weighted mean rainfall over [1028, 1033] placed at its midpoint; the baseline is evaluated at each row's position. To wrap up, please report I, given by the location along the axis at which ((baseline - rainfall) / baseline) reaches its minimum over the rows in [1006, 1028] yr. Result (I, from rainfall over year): 1007.0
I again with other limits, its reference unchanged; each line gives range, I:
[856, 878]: 867.0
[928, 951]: 949.5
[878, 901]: 892.0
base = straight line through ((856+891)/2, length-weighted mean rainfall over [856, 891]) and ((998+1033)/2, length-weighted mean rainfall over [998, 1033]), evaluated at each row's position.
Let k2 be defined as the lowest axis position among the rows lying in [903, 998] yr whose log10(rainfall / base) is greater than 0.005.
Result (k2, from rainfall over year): 954.5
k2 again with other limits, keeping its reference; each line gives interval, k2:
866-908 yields 867.0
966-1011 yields 967.0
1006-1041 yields 1007.0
